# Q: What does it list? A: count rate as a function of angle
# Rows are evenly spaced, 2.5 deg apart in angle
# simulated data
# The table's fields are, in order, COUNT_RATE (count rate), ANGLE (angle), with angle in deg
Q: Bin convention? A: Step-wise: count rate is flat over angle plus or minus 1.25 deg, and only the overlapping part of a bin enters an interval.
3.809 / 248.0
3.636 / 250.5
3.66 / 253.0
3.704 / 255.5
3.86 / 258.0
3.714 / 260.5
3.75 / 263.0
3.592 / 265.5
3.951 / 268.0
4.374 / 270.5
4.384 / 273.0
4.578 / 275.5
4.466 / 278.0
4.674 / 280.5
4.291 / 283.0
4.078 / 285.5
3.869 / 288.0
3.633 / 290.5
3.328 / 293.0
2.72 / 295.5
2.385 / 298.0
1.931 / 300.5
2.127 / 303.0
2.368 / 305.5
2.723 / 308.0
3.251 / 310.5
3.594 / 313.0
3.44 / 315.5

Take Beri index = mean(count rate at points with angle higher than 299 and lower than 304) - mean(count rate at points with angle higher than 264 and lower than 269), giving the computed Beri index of -1.7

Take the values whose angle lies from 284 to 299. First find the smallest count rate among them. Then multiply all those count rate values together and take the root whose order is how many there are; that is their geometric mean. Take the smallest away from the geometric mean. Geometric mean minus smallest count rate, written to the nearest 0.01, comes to 0.89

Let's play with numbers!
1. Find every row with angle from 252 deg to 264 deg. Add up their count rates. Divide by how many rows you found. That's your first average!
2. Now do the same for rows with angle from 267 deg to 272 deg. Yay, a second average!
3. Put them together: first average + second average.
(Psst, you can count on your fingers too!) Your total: 7.9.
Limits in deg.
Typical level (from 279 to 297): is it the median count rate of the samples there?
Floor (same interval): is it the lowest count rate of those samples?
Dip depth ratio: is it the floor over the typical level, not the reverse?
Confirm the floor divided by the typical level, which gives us 0.70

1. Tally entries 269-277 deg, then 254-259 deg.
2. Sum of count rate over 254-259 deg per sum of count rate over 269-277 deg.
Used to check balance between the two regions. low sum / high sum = 0.6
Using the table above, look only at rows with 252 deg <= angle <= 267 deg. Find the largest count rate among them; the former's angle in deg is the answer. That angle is 258.0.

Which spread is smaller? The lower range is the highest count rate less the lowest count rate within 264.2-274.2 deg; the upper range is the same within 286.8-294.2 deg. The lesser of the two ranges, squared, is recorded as 0.29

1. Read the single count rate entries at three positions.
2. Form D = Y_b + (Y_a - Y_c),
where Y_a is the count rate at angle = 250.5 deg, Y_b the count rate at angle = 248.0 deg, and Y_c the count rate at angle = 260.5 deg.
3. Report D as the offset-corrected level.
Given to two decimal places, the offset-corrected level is 3.73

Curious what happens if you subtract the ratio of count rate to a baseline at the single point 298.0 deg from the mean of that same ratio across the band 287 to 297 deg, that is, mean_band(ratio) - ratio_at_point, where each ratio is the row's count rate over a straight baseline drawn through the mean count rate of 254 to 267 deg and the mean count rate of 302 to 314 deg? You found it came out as 0.3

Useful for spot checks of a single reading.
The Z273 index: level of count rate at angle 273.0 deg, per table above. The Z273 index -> 4.384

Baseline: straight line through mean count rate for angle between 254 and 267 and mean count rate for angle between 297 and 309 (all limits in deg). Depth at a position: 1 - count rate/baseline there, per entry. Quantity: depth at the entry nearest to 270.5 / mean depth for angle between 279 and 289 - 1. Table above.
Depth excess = -0.3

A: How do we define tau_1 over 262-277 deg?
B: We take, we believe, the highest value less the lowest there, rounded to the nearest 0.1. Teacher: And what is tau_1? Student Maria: 1.0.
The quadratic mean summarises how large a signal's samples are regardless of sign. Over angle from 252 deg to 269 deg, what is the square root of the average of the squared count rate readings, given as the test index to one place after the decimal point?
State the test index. 3.7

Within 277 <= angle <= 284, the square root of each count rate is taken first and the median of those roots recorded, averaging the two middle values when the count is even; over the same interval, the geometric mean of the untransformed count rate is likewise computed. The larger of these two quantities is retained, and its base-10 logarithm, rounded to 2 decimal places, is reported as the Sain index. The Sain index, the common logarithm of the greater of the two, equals 0.65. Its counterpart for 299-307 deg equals 0.33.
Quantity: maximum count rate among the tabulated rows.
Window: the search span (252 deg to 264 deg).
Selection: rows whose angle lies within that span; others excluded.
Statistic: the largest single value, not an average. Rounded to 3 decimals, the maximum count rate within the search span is 3.860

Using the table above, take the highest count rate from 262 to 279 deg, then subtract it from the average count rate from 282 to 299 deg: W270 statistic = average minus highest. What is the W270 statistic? -1.1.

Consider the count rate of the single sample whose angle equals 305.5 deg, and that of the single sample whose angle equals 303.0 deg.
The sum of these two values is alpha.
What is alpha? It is 4.5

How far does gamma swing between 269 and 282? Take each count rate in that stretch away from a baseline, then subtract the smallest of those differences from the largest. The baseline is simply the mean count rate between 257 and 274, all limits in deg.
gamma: 0.30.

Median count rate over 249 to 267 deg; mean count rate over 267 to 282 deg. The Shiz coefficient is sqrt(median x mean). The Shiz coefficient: 4.04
